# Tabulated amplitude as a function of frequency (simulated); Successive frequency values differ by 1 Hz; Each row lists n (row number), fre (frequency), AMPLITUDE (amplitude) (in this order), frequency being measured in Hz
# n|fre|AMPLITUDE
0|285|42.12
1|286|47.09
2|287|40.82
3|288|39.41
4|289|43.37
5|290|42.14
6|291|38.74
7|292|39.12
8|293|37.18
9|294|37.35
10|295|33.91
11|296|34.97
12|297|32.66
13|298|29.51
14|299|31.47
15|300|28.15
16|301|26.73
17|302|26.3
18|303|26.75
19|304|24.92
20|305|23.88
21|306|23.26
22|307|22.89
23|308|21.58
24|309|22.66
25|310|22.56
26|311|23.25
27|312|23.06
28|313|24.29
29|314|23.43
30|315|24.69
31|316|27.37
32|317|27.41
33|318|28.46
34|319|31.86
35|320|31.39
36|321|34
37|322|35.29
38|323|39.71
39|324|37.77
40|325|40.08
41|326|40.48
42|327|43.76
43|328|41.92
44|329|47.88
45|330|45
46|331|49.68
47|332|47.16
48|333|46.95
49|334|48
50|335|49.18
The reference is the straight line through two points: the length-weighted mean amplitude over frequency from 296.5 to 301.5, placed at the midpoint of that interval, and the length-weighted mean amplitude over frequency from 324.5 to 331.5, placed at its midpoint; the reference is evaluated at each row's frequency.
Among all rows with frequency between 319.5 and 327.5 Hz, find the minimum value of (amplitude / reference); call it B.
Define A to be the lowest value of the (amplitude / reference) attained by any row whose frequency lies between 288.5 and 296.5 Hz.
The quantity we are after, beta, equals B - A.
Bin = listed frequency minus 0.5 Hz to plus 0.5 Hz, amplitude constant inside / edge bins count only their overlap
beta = -0.4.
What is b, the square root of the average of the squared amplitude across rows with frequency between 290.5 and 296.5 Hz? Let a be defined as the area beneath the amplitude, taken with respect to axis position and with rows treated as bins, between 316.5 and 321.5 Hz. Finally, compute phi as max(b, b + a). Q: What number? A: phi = 190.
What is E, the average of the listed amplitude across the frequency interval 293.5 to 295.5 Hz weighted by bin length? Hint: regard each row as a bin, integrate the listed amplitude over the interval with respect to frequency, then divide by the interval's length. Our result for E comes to 36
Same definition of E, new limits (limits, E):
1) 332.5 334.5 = 47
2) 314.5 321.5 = 29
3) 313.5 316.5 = 25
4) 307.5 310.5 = 22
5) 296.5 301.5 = 30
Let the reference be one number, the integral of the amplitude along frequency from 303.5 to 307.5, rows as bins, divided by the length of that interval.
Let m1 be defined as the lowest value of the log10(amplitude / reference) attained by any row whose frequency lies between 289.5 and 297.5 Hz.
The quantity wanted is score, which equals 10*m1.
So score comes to 1.4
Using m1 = 0.14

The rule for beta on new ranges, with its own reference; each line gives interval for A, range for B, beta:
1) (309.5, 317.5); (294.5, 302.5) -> 0.2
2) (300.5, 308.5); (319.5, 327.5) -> 0.2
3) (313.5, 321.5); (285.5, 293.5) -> 0.8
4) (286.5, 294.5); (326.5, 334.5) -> -0.4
